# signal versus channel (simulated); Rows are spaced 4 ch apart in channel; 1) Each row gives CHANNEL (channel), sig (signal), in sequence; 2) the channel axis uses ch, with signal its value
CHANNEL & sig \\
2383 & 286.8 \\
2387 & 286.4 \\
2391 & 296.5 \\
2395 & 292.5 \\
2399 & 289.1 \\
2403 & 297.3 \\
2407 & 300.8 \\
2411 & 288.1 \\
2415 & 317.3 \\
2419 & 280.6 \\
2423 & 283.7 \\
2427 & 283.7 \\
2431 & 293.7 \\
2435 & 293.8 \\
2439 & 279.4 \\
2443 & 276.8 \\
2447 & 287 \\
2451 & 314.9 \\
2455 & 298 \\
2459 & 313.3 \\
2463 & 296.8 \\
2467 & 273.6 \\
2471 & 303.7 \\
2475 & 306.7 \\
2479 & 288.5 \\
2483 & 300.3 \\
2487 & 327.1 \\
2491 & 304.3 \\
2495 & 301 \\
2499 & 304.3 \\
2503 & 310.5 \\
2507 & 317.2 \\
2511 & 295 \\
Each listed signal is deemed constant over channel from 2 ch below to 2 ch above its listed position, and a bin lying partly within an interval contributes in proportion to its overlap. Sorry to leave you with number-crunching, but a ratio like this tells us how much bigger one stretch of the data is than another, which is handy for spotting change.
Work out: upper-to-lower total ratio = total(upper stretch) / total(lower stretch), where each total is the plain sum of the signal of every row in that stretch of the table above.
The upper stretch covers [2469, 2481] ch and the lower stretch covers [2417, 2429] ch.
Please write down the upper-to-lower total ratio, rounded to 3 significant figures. 1.06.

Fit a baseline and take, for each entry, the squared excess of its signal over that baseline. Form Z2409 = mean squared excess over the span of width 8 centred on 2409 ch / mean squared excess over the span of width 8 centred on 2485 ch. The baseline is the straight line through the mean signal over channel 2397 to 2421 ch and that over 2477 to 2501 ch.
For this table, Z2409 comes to 0.2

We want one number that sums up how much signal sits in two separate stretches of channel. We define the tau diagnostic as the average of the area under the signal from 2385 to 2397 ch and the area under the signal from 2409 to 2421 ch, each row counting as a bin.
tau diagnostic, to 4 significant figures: 3523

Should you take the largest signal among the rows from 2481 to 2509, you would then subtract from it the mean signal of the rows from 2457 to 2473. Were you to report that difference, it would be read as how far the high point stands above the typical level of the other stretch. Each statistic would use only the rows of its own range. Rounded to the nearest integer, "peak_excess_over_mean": 30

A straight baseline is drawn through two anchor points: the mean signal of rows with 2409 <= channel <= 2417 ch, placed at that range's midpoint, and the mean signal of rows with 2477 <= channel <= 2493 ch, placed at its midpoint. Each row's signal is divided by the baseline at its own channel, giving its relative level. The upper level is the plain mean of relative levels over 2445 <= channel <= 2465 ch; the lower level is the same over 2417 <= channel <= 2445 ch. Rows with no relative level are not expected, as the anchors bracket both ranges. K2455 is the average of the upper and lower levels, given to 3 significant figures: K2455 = 0.966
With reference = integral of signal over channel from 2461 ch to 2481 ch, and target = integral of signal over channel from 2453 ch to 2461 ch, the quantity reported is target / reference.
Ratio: 0.42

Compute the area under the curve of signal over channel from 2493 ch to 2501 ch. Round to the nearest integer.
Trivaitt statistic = 2421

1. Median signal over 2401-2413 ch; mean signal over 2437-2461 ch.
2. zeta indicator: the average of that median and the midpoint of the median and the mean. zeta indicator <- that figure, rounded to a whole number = 297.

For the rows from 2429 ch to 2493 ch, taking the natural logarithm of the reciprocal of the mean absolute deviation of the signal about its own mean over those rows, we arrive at -2.4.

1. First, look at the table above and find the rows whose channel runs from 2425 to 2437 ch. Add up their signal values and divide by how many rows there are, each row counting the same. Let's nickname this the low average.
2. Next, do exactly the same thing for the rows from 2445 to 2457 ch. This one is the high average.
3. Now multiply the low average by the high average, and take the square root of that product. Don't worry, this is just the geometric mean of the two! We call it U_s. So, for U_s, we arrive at 295.1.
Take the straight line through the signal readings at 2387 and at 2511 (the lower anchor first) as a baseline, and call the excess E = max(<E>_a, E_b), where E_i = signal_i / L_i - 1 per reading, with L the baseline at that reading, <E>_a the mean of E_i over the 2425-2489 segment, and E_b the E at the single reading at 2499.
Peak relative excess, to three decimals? 0.034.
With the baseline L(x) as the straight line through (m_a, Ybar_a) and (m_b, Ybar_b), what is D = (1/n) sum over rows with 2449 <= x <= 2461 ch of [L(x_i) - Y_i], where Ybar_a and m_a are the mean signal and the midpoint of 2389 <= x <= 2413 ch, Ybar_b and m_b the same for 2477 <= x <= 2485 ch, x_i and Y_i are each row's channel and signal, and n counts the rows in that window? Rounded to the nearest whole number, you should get -14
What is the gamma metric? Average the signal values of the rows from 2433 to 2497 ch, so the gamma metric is 298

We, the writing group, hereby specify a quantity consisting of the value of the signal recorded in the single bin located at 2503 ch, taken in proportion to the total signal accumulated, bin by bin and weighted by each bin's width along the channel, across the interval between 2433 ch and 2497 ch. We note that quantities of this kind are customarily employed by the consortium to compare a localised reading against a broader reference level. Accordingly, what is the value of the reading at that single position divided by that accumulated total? 0.016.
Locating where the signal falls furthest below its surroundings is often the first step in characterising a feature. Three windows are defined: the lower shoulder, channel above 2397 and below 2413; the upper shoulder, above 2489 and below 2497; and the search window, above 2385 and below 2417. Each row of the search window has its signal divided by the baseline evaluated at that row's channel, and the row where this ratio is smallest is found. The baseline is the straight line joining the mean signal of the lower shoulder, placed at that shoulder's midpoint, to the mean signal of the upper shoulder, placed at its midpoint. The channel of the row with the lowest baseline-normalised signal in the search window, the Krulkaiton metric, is 2411 ch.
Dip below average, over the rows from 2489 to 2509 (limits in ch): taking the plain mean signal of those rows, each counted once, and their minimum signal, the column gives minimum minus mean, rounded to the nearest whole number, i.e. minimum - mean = -6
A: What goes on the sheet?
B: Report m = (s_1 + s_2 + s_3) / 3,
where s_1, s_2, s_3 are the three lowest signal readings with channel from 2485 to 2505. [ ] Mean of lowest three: 303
